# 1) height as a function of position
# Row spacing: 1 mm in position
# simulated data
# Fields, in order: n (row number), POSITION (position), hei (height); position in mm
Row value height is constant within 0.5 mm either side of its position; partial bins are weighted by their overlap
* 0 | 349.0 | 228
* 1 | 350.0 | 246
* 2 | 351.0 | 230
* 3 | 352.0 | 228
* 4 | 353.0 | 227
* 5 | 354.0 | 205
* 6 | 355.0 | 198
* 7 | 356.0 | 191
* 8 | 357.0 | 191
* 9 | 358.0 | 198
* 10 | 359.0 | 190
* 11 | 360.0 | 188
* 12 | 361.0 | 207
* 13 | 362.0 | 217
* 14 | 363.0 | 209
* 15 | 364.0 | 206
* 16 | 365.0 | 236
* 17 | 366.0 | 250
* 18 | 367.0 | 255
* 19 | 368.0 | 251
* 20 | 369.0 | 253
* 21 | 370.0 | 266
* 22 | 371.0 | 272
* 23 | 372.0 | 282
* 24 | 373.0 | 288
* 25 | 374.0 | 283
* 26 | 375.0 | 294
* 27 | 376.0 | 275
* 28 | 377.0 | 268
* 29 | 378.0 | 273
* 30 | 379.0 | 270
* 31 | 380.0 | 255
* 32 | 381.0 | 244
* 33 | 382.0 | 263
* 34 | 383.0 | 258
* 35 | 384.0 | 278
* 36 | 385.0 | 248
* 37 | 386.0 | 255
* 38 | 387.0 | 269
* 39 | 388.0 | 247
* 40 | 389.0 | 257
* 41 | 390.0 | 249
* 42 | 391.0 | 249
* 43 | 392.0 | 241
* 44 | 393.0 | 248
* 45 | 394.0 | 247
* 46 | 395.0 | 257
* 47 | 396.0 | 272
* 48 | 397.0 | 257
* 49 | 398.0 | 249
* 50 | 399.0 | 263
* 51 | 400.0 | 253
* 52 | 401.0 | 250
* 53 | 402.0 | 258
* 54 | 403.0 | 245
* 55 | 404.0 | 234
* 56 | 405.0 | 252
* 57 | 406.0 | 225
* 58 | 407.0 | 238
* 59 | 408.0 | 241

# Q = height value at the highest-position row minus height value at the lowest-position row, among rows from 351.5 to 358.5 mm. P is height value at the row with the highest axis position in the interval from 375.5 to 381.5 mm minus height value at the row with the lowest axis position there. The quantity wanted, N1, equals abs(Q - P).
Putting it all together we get 1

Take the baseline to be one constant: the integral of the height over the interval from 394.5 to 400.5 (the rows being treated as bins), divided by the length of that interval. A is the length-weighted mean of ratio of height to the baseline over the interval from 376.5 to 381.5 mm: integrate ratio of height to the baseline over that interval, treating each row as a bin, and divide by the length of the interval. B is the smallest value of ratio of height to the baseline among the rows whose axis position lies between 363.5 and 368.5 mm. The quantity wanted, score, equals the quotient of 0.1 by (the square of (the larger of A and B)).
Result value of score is 0.097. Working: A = 1.01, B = 0.797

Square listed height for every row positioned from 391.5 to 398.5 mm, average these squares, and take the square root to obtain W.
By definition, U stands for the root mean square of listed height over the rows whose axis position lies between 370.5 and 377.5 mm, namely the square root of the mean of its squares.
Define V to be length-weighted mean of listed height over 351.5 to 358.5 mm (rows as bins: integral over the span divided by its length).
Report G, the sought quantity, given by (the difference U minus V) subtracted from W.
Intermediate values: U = 280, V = 205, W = 253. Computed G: 178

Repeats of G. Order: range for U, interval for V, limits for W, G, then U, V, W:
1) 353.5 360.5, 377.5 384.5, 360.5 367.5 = 295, 195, 263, 227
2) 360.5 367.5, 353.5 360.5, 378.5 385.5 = 228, 227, 194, 260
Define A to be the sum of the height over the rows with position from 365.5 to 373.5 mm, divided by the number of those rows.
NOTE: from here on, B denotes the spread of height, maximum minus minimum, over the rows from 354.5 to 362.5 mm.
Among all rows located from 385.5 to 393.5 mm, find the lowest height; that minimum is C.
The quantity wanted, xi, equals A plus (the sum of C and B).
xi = 535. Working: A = 265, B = 29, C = 241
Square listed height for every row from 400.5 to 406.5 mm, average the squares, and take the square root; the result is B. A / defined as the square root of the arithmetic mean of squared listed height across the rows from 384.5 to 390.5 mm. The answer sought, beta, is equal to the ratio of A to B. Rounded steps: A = 254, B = 244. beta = 1.04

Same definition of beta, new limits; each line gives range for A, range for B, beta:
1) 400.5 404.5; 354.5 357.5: 1.28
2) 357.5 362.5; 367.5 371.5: 0.77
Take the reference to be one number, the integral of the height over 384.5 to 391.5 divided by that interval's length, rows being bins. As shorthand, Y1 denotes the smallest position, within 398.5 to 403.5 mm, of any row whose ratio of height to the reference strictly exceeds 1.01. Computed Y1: 399.0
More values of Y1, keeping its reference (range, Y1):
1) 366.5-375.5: 370.0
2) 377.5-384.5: 378.0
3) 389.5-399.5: 395.0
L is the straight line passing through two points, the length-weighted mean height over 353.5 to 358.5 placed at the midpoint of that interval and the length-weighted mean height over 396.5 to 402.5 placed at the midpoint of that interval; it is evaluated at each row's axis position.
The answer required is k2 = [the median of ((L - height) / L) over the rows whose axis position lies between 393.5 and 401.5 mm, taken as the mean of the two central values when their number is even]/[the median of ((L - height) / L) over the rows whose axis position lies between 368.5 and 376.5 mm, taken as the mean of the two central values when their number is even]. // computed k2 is 0.0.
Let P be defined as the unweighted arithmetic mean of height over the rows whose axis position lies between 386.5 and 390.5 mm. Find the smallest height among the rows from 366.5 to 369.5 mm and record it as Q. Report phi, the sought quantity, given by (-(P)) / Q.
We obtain -1.0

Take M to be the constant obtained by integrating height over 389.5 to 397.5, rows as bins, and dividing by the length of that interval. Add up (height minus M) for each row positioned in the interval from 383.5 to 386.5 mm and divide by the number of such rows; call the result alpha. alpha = 8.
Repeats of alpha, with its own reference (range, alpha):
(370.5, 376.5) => 30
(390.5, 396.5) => 0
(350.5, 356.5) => -39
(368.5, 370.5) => 7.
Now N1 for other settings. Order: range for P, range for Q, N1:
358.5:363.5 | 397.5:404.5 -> 34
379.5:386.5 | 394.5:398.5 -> 8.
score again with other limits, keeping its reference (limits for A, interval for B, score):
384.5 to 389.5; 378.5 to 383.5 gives 0.103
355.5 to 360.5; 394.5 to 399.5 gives 0.108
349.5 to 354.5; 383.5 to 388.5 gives 0.110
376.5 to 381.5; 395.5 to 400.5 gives 0.097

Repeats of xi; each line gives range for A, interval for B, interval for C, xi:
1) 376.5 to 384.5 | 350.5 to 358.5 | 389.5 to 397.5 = 544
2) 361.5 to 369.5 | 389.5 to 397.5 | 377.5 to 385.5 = 510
